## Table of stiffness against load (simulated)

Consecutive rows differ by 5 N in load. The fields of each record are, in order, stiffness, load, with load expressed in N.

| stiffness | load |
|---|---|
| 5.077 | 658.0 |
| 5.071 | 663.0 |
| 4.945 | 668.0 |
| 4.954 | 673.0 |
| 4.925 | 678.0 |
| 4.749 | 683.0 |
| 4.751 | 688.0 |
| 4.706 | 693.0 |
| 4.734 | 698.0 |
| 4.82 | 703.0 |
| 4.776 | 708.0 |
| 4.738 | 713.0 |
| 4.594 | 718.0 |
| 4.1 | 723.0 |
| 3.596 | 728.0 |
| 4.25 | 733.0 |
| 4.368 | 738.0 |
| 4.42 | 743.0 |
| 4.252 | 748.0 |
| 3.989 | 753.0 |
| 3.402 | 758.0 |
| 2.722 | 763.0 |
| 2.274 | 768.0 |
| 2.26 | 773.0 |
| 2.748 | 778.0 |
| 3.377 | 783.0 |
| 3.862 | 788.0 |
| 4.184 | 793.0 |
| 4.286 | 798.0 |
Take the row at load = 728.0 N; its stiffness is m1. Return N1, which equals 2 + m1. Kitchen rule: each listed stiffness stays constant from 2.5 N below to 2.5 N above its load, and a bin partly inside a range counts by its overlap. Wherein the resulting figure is 5.6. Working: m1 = 3.596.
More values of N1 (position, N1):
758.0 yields 5.4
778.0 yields 4.7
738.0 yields 6.4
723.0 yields 6.1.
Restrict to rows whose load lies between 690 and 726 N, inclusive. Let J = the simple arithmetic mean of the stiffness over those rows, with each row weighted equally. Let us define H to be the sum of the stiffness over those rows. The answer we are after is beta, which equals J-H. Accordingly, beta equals -27.8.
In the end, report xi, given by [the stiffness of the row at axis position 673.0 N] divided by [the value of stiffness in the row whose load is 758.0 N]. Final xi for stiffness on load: 1.46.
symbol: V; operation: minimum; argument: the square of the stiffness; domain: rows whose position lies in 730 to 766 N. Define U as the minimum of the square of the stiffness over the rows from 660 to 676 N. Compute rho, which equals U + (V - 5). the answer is 27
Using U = 24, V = 7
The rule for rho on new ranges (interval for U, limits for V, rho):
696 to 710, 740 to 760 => 29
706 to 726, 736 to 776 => 17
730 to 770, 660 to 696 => 22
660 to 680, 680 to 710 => 41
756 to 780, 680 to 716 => 22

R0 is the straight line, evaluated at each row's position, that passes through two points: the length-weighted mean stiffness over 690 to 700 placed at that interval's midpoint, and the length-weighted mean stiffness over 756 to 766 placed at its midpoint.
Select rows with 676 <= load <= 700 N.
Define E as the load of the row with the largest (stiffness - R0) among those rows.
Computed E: 698.0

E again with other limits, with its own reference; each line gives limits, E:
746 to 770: 748.0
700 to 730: 713.0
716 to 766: 743.0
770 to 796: 793.0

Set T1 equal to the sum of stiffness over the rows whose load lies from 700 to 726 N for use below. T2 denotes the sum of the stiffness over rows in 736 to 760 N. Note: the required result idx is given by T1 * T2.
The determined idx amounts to 470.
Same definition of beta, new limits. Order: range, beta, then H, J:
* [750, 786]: -17.8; 21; 3.0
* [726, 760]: -24.2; 28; 4.0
